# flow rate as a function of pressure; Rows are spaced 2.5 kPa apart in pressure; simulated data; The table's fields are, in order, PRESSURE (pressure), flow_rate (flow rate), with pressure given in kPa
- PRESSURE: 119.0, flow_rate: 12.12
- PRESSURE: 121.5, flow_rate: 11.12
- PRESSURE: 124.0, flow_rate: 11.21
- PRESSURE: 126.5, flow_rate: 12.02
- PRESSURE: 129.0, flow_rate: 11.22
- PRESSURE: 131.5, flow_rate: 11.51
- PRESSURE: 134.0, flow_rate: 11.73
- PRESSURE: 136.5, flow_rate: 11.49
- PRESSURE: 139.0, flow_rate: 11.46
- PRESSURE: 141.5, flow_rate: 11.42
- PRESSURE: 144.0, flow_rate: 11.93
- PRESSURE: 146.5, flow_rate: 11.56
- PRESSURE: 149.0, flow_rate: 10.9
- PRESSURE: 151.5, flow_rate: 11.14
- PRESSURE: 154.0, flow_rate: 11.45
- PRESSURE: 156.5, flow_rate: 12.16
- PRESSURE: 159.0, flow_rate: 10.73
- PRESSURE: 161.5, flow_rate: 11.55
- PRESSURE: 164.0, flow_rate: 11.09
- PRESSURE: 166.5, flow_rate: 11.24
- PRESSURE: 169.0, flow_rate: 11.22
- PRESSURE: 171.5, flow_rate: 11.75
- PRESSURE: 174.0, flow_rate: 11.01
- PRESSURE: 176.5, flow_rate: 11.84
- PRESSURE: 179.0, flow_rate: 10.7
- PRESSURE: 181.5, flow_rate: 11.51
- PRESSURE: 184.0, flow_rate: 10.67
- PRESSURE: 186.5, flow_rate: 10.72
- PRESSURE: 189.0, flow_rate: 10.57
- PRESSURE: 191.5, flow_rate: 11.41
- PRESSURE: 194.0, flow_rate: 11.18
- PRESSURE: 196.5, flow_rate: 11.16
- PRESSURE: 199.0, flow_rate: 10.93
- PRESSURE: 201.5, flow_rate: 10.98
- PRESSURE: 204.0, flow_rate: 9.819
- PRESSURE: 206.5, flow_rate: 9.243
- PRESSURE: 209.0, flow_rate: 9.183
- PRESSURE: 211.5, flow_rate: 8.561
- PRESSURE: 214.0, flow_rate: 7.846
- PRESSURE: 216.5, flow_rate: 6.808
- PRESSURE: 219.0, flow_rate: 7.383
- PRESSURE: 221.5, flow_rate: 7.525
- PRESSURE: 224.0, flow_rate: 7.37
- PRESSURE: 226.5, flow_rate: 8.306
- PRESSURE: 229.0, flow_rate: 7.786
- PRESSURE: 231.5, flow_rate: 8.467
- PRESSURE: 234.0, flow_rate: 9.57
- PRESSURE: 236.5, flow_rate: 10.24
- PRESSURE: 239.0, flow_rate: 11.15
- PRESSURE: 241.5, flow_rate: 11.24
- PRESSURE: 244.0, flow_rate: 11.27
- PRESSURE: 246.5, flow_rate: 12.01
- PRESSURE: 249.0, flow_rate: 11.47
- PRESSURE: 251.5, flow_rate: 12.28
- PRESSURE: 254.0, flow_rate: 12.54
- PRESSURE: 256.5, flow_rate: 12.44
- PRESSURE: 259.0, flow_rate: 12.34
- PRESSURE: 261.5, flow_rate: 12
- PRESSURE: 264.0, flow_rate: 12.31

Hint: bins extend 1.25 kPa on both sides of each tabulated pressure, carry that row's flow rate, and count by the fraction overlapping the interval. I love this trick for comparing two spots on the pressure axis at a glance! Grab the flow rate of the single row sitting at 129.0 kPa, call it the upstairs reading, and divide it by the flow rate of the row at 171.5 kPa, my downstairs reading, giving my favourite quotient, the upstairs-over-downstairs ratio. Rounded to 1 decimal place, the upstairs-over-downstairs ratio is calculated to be 1.0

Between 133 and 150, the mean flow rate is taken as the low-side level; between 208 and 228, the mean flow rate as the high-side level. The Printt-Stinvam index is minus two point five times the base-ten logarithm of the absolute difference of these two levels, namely -1.4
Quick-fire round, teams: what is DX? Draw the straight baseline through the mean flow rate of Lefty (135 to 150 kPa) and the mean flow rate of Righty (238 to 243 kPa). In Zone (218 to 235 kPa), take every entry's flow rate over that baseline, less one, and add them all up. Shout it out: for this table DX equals -2.0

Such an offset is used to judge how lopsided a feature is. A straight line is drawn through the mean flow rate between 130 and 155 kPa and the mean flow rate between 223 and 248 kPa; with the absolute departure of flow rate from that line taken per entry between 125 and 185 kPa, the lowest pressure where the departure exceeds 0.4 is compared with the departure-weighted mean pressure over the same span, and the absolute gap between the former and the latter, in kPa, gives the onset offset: 30.2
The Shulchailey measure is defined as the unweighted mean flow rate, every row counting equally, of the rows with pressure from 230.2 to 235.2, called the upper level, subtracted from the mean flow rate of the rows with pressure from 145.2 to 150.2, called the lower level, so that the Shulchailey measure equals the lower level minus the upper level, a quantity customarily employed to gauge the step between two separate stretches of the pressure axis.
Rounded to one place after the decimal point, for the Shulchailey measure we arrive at 2.2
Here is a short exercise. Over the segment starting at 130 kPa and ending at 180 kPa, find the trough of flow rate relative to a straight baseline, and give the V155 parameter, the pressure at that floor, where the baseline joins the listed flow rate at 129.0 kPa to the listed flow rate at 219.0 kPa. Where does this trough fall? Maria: 131.5 kPa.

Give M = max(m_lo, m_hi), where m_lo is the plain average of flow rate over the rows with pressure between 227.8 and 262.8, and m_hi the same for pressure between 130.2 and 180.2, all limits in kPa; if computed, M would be 11.4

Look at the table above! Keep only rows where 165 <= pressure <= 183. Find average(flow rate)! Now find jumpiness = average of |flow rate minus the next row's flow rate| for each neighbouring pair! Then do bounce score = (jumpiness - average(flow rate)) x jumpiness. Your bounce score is -7.2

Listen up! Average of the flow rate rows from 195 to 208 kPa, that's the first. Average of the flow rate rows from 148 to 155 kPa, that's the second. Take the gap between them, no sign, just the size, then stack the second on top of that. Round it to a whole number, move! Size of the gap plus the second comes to 12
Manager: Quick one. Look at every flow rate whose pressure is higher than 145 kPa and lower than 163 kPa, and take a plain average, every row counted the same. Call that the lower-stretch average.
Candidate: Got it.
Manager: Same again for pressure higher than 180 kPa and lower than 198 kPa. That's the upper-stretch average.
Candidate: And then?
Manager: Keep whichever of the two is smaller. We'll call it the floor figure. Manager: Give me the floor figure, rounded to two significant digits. 11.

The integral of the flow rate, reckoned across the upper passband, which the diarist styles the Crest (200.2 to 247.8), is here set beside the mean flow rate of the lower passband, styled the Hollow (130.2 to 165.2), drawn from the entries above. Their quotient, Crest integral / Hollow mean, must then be 38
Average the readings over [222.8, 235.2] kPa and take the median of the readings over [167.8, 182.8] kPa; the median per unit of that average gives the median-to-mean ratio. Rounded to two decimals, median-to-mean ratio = 1.37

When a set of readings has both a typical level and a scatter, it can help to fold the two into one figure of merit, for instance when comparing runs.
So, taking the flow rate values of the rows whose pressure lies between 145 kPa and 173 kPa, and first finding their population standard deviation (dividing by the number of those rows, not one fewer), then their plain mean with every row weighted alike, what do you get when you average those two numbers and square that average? 34.4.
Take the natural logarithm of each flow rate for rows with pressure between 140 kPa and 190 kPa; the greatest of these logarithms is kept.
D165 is 2.50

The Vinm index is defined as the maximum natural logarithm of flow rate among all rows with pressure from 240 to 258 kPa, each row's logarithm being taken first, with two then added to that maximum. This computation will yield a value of 4.53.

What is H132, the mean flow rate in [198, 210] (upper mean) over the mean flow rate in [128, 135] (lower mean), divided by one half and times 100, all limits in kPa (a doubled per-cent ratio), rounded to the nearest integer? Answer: 175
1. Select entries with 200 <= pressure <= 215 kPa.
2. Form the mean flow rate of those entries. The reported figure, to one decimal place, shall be 9.3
